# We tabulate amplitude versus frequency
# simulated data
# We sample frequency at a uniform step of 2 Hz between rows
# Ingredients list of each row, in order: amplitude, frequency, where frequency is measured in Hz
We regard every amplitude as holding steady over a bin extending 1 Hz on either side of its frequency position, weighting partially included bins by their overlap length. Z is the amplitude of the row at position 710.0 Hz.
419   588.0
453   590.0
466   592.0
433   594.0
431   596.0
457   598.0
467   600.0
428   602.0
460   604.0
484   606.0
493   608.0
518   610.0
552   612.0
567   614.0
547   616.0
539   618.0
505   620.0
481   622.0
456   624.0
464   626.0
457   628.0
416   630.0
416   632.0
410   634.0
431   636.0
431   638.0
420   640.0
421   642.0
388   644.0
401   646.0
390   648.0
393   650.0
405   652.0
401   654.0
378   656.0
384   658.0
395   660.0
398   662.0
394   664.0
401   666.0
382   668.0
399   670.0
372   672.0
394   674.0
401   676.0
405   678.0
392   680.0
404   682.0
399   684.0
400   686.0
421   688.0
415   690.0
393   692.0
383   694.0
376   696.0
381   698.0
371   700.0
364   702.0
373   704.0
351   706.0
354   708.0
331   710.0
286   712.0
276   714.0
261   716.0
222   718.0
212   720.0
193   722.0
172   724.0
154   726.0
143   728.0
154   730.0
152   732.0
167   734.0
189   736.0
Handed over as 331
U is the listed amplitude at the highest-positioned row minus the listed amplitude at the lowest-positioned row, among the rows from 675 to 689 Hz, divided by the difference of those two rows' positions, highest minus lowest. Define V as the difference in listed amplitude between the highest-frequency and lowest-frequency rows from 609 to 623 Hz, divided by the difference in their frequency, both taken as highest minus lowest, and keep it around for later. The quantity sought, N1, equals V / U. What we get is -1.85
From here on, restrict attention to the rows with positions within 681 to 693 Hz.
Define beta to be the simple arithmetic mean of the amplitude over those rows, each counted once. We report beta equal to 405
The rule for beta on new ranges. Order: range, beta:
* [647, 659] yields 392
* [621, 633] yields 448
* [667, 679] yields 392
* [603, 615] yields 512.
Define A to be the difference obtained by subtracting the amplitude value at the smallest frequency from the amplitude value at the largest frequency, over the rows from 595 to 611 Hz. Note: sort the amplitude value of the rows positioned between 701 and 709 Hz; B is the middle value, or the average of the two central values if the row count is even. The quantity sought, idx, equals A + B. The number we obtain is 446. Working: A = 87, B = 359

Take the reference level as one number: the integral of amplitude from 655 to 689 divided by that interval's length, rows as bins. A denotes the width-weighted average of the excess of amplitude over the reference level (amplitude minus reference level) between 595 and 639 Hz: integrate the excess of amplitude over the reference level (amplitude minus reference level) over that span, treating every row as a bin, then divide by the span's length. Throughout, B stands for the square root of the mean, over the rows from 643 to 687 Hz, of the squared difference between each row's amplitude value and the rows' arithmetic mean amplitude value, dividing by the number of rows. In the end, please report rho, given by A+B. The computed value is 87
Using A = 78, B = 9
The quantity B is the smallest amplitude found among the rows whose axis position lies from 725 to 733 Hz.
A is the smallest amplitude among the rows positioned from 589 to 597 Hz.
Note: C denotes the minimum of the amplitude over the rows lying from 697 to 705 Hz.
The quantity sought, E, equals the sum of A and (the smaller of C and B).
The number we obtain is 574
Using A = 431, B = 143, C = 364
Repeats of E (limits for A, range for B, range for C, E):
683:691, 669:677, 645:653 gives 771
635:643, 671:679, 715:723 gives 613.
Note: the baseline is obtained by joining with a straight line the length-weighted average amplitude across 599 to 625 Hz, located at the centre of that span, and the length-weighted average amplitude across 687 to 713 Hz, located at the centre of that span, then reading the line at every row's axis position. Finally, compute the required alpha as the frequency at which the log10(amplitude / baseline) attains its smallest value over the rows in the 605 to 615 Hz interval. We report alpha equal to 606.0 Hz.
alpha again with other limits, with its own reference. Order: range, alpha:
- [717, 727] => 726.0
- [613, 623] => 622.0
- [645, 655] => 648.0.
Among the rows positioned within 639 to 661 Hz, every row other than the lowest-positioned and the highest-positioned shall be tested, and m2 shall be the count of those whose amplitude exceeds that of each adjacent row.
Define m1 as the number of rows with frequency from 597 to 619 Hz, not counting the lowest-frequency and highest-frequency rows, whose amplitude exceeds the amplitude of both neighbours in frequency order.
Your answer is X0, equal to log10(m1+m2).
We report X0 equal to 0.70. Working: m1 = 2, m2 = 3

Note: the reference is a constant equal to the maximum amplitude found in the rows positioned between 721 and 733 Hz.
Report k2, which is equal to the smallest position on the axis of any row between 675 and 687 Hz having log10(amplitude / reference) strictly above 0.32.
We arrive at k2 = 678.0 Hz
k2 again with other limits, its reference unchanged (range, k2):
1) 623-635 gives 624.0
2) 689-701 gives 690.0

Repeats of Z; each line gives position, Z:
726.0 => 154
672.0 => 372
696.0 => 376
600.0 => 467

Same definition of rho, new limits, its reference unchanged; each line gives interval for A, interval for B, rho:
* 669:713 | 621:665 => 12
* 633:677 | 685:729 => 93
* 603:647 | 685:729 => 160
